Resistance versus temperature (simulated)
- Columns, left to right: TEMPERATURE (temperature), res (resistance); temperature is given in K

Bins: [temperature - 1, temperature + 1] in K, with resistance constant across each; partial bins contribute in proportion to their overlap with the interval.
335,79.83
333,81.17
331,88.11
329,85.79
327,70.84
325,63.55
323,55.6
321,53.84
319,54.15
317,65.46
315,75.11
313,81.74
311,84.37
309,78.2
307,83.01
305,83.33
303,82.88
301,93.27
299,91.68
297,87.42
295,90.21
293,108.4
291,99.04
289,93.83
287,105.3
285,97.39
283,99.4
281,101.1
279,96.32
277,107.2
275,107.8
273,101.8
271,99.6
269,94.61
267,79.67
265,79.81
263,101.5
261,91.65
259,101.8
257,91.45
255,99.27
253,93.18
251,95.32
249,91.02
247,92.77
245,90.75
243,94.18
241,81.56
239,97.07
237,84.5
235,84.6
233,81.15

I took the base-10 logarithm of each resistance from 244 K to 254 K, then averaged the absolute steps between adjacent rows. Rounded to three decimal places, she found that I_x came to 0.012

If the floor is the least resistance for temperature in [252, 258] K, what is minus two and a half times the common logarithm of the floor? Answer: -4.90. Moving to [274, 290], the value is -4.93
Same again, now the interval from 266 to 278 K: -4.75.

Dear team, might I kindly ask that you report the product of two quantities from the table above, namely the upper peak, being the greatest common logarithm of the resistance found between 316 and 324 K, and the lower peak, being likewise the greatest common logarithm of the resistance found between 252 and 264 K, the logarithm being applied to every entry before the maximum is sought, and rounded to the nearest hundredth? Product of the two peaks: 3.65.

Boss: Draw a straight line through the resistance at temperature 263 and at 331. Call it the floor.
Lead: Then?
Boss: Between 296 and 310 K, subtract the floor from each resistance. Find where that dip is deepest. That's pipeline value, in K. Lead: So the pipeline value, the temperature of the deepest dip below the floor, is 309 K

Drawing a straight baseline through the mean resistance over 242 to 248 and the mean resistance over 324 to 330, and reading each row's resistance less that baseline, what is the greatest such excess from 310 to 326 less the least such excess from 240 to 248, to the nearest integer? 19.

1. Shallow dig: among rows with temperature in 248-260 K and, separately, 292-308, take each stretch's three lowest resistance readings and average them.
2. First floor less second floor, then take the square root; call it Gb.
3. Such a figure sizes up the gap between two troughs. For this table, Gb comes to 3.0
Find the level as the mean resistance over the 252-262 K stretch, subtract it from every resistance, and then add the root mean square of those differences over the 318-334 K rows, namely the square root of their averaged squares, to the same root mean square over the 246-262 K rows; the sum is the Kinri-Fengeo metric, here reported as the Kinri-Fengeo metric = 33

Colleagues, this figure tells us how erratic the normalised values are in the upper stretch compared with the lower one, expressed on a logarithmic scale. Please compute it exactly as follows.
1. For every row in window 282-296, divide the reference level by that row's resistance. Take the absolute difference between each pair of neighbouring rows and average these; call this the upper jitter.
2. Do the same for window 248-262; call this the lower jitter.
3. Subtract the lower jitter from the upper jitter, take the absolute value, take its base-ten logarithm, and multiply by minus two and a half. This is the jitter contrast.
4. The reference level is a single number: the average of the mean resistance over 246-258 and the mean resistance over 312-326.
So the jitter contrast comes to 4.7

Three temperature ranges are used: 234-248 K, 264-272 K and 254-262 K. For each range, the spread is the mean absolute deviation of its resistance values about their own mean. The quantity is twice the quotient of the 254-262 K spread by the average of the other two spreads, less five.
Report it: -3.7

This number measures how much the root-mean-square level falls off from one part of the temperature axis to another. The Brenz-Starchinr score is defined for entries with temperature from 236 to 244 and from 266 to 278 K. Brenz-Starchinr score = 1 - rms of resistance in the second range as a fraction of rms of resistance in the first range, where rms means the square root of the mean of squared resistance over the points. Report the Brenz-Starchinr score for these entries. -0.1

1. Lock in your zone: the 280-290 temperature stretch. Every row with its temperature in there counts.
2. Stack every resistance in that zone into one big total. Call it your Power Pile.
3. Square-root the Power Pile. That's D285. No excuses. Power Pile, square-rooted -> 22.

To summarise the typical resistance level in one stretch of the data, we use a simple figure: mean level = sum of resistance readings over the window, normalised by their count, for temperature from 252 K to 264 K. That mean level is 96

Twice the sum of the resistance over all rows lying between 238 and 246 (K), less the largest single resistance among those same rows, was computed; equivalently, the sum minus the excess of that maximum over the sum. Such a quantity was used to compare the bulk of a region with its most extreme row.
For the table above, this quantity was 630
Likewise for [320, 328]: 417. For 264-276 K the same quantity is 1019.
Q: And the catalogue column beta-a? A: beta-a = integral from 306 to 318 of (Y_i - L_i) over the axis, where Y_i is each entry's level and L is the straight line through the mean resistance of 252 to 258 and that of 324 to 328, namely 65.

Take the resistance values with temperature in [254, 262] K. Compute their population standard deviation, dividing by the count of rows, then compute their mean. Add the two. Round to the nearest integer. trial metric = 101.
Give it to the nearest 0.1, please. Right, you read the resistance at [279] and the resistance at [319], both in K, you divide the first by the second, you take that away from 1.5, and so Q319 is -0.3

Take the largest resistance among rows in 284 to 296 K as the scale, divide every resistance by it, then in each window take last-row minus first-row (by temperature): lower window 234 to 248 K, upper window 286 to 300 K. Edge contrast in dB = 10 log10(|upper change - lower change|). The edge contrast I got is -7.0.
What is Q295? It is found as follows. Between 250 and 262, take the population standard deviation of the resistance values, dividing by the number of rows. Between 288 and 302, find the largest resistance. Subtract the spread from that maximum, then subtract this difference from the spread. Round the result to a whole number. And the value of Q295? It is -101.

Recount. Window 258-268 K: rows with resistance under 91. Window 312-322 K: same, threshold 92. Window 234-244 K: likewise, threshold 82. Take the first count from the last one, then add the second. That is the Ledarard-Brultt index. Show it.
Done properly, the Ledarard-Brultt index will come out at 4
